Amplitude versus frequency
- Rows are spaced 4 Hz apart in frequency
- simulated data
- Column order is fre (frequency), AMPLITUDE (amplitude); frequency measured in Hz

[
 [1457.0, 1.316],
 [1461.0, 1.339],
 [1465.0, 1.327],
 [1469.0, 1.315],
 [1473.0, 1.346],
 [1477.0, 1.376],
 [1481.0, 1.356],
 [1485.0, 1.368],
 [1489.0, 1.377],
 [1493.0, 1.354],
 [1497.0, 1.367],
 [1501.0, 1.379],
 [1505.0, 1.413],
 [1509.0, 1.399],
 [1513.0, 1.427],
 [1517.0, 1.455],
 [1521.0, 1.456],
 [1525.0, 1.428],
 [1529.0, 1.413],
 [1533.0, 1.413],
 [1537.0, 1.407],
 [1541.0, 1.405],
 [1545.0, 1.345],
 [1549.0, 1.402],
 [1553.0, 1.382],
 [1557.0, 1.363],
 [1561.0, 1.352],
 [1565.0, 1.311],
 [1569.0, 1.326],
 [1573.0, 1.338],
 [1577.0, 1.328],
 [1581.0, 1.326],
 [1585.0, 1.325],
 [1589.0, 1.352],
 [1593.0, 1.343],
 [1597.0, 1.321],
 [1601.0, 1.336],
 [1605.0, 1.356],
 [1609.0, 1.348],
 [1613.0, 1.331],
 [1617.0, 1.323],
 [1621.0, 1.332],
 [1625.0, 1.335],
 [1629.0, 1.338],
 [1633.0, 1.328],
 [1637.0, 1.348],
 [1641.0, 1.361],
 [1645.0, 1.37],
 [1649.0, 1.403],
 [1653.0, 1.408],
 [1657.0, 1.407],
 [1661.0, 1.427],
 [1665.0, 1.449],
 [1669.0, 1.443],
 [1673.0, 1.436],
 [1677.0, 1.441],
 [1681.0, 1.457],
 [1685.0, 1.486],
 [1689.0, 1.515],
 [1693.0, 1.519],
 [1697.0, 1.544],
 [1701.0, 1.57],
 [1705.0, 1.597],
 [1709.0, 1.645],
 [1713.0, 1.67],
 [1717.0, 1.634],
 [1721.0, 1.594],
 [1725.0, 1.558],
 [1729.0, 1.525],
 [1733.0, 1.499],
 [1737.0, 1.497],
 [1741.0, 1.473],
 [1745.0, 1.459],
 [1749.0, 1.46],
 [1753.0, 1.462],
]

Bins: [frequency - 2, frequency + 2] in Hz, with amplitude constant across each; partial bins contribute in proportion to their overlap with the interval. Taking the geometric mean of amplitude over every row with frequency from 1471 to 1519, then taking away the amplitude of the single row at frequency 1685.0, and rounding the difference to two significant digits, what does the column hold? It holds -0.10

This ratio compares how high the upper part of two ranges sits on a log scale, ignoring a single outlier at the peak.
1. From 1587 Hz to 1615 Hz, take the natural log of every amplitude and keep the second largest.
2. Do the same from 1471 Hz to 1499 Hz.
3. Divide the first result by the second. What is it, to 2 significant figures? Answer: 0.94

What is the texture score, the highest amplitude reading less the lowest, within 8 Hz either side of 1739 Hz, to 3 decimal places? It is 0.040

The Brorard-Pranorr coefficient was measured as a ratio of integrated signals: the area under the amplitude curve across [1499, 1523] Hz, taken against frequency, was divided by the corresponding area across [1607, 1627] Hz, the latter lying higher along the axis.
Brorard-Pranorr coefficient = 1.3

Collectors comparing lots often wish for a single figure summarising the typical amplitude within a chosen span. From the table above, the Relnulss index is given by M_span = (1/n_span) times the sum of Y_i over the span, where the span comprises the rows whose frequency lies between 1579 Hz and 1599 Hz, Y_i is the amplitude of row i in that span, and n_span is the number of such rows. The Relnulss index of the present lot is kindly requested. 1.33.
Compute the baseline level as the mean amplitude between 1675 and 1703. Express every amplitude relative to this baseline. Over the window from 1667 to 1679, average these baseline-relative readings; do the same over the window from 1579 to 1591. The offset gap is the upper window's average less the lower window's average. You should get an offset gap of 0.11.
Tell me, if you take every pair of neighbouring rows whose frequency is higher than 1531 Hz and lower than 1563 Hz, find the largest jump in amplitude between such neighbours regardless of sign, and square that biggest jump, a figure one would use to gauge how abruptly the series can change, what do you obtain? 0.0036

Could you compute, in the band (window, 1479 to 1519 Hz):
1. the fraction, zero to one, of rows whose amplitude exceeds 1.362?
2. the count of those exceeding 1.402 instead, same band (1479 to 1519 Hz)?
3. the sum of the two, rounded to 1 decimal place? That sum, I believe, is 3.8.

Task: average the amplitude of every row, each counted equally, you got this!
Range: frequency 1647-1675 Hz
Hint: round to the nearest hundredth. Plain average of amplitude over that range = 1.42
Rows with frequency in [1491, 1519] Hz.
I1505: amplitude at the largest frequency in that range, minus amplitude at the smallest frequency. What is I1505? 0.10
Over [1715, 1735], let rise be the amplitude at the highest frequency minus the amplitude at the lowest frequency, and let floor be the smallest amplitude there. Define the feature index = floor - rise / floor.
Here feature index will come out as 1.59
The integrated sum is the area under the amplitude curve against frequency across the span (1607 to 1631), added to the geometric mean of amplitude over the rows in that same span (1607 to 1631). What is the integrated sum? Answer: 33.4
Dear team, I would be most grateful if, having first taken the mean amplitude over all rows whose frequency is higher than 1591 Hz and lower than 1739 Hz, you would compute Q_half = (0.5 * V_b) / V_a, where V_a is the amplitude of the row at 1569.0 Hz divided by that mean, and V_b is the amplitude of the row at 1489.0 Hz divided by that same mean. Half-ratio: 0.52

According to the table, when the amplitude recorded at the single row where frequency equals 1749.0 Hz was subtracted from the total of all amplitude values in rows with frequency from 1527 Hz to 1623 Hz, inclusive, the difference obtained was 31.0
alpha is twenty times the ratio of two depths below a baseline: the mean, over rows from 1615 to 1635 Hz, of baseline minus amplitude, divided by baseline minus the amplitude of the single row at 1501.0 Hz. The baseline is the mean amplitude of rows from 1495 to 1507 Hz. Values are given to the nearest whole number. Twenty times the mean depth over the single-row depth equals 150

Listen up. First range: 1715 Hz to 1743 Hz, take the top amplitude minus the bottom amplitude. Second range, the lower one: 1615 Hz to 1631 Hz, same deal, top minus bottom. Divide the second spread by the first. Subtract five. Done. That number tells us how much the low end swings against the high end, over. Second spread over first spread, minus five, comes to -4.9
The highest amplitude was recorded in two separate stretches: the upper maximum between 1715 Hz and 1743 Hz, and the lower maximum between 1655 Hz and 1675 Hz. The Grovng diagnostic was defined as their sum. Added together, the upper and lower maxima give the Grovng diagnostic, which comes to 3.08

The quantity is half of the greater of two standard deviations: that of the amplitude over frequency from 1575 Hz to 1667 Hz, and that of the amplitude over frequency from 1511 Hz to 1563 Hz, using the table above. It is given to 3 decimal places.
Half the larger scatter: 0.018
